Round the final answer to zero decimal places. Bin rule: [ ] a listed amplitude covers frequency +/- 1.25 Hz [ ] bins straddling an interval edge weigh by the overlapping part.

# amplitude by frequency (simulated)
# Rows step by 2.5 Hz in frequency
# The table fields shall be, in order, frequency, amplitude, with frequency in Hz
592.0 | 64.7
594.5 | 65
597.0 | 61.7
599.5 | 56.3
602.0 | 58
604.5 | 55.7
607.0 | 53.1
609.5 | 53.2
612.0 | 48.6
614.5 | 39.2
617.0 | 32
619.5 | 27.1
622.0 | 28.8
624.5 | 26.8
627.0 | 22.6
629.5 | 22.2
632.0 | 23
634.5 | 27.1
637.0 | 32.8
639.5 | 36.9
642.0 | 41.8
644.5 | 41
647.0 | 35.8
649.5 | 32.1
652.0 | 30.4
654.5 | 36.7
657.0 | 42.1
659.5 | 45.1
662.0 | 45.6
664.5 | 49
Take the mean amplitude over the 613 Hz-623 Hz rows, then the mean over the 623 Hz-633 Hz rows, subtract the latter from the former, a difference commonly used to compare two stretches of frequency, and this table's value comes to 8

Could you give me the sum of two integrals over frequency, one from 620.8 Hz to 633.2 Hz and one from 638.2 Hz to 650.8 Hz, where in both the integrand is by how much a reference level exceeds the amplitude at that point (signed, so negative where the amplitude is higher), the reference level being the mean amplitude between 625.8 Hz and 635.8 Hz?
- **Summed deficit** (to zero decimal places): -184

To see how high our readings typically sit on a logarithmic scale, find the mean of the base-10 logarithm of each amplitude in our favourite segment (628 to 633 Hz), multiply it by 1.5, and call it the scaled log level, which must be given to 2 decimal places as 2.03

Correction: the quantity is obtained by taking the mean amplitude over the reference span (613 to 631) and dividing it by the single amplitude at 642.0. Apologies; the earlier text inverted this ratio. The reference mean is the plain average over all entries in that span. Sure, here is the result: 0.68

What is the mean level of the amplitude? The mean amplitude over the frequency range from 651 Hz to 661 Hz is 39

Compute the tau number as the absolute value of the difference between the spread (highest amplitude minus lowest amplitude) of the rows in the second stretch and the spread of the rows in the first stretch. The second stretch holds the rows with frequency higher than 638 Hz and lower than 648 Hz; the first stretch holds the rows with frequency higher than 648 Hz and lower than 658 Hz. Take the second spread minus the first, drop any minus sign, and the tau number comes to 5.7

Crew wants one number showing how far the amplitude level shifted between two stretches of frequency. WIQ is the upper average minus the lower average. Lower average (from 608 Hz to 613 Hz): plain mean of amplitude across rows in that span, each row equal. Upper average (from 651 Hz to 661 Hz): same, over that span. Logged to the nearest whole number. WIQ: -12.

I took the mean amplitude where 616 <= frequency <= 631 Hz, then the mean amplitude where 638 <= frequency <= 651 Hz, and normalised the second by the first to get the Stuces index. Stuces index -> 1.4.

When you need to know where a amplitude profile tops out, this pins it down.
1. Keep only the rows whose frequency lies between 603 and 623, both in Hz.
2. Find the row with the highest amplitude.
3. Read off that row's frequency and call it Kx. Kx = 604.5 Hz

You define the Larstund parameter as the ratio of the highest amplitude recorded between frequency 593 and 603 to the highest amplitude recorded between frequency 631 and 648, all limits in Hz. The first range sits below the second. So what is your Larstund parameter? 1.56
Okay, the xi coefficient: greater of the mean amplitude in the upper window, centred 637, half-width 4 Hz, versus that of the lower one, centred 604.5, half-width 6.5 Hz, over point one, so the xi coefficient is 553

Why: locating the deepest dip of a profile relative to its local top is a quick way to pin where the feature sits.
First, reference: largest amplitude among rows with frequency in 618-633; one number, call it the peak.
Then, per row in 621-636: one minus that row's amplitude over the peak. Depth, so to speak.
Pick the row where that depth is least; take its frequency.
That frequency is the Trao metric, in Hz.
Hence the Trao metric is 622.0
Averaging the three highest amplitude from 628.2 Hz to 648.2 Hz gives 39.9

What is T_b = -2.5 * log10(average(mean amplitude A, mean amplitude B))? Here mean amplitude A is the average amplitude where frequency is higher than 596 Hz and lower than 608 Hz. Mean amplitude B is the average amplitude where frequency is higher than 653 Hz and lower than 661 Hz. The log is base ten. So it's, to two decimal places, -4.23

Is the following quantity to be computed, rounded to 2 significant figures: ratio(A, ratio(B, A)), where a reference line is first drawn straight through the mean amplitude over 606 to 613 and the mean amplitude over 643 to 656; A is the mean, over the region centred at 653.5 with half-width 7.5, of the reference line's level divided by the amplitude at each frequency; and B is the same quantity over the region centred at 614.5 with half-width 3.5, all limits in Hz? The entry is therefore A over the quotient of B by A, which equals 0.68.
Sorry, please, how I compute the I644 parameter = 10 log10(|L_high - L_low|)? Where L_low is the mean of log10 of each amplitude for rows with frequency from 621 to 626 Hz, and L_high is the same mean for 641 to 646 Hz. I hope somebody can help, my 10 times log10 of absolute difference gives -7.6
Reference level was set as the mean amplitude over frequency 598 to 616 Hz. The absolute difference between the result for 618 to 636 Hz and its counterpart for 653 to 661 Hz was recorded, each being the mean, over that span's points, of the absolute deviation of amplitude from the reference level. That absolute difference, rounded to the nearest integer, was 16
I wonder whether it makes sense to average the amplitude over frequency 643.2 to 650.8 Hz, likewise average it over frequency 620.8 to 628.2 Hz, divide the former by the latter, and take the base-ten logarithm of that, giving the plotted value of 0.14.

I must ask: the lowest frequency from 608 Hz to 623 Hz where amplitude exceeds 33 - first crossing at 609.5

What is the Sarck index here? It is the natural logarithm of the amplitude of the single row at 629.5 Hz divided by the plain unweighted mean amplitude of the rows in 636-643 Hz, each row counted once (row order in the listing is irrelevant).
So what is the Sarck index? -0.5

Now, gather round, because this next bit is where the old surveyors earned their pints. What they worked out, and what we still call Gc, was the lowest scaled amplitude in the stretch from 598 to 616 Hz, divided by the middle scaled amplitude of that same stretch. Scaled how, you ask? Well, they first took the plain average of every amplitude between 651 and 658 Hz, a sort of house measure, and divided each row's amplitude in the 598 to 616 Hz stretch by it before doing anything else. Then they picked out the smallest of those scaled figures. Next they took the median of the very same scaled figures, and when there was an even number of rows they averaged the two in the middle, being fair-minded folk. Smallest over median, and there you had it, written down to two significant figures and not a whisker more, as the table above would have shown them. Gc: 0.74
